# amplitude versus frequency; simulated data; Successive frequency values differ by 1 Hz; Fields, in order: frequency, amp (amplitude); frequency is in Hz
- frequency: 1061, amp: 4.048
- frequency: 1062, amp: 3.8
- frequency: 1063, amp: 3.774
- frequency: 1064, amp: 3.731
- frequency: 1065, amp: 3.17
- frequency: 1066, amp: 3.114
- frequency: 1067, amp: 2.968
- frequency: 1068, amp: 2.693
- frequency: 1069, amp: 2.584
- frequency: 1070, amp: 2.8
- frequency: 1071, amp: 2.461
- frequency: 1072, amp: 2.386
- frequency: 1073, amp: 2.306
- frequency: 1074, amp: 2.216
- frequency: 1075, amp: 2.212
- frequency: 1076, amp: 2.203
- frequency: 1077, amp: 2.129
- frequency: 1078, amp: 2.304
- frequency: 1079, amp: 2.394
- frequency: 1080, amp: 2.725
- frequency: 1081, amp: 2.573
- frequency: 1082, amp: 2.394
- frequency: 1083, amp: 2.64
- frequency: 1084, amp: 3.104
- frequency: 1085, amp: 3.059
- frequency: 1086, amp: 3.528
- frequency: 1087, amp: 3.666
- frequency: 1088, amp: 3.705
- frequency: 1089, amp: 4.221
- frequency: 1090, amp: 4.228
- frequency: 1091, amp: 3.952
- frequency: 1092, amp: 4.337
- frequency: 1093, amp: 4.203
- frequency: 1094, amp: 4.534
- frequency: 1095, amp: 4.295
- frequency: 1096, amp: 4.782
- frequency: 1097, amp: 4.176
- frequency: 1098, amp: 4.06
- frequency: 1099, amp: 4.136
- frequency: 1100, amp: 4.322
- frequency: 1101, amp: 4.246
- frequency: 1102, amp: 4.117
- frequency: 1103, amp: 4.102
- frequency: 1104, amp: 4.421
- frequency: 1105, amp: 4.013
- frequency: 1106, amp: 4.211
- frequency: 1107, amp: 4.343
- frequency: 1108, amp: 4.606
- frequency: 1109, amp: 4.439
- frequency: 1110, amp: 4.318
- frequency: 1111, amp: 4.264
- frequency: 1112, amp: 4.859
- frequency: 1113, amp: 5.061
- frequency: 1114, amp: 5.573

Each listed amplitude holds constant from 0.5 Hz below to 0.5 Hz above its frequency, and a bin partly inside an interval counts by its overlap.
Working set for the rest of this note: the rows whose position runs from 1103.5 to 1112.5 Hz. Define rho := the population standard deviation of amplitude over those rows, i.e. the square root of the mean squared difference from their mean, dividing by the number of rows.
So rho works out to 0.23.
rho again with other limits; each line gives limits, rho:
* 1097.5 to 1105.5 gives 0.13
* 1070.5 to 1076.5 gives 0.10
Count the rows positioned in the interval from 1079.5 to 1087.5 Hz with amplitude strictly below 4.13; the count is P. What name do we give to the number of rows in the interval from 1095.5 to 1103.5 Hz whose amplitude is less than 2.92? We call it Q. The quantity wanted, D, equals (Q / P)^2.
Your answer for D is 0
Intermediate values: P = 8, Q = 0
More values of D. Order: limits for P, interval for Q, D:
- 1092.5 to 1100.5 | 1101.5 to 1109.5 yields 0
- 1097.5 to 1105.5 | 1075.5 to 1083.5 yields 4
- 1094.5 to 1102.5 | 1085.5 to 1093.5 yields 0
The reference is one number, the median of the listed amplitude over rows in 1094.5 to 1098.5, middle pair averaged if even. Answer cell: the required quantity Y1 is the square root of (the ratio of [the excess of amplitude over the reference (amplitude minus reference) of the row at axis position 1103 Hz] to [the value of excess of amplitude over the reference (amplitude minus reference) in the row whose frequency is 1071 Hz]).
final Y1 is 0.27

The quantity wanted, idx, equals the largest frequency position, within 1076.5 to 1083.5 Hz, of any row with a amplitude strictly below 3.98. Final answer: 1083 Hz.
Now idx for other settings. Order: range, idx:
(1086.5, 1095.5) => 1091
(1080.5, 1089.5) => 1088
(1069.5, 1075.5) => 1075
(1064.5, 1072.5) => 1072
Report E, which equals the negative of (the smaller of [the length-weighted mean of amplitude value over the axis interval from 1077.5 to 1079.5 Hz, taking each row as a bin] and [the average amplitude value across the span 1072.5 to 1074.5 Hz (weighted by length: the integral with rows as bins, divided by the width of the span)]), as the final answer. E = -2.26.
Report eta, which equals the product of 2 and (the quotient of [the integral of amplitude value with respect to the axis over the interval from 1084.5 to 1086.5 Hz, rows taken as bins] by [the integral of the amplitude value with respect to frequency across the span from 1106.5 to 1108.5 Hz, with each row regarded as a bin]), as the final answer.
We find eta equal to 1.47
